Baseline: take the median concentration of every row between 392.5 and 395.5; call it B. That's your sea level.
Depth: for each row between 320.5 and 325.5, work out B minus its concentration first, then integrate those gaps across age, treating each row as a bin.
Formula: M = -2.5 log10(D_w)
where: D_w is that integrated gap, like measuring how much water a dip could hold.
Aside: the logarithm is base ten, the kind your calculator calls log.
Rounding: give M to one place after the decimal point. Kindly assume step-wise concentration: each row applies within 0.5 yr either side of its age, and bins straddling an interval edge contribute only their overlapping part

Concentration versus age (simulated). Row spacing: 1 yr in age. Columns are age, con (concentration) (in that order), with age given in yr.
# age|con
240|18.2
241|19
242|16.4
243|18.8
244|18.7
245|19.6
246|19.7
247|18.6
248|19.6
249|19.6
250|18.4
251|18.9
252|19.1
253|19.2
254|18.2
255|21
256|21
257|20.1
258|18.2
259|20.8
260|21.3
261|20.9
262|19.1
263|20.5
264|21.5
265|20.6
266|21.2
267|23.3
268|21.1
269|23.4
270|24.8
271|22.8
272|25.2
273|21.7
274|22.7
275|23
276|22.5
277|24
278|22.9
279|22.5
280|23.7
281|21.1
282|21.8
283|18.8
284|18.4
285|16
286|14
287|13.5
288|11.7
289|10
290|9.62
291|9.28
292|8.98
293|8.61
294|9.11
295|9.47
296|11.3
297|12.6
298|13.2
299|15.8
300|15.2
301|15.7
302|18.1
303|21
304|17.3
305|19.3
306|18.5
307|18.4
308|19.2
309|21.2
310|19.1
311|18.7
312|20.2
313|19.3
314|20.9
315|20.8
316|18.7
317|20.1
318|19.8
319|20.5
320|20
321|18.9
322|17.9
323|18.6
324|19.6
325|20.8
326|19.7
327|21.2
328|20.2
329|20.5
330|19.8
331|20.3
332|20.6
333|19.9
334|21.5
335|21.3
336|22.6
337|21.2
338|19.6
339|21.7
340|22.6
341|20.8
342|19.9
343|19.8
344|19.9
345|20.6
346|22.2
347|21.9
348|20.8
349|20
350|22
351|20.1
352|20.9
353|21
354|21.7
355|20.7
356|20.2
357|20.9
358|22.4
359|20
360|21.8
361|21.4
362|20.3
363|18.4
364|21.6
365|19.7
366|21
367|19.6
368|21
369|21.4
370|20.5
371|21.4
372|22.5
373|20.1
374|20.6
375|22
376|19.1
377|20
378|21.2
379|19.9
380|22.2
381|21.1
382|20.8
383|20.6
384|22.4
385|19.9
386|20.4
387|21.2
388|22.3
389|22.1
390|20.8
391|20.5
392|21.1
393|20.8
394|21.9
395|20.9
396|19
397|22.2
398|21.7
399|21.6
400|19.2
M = -2.3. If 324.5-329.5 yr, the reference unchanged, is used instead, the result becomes -0.8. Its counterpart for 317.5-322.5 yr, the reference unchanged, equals -2.2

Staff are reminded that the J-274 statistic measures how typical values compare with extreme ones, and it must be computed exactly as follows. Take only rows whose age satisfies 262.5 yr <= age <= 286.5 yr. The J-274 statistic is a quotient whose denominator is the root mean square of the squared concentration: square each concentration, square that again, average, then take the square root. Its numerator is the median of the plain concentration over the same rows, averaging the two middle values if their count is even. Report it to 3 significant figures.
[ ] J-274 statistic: 0.0459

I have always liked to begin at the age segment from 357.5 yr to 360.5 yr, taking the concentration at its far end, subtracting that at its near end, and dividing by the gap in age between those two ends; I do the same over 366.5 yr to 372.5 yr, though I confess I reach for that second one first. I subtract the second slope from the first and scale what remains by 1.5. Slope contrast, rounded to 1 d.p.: -1.3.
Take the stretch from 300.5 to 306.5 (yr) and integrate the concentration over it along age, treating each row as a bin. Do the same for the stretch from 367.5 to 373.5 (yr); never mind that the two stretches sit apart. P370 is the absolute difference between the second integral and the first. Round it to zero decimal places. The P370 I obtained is 17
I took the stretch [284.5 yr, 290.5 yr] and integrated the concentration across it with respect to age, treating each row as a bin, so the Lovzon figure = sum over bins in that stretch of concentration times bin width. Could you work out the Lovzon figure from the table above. 75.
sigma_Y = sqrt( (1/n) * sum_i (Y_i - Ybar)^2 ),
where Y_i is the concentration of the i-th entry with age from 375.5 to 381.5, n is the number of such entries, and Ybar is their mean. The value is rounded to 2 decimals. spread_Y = 1.02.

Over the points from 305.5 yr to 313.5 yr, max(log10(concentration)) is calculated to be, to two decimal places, 1.33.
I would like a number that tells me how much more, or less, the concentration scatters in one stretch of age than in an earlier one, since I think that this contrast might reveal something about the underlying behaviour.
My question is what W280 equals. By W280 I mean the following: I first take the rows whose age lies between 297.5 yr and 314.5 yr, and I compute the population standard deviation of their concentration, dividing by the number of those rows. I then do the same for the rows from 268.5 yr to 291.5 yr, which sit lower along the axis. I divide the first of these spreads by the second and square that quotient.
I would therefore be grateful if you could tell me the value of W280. 0.17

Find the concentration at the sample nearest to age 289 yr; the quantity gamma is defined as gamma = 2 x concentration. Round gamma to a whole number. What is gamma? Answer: 20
